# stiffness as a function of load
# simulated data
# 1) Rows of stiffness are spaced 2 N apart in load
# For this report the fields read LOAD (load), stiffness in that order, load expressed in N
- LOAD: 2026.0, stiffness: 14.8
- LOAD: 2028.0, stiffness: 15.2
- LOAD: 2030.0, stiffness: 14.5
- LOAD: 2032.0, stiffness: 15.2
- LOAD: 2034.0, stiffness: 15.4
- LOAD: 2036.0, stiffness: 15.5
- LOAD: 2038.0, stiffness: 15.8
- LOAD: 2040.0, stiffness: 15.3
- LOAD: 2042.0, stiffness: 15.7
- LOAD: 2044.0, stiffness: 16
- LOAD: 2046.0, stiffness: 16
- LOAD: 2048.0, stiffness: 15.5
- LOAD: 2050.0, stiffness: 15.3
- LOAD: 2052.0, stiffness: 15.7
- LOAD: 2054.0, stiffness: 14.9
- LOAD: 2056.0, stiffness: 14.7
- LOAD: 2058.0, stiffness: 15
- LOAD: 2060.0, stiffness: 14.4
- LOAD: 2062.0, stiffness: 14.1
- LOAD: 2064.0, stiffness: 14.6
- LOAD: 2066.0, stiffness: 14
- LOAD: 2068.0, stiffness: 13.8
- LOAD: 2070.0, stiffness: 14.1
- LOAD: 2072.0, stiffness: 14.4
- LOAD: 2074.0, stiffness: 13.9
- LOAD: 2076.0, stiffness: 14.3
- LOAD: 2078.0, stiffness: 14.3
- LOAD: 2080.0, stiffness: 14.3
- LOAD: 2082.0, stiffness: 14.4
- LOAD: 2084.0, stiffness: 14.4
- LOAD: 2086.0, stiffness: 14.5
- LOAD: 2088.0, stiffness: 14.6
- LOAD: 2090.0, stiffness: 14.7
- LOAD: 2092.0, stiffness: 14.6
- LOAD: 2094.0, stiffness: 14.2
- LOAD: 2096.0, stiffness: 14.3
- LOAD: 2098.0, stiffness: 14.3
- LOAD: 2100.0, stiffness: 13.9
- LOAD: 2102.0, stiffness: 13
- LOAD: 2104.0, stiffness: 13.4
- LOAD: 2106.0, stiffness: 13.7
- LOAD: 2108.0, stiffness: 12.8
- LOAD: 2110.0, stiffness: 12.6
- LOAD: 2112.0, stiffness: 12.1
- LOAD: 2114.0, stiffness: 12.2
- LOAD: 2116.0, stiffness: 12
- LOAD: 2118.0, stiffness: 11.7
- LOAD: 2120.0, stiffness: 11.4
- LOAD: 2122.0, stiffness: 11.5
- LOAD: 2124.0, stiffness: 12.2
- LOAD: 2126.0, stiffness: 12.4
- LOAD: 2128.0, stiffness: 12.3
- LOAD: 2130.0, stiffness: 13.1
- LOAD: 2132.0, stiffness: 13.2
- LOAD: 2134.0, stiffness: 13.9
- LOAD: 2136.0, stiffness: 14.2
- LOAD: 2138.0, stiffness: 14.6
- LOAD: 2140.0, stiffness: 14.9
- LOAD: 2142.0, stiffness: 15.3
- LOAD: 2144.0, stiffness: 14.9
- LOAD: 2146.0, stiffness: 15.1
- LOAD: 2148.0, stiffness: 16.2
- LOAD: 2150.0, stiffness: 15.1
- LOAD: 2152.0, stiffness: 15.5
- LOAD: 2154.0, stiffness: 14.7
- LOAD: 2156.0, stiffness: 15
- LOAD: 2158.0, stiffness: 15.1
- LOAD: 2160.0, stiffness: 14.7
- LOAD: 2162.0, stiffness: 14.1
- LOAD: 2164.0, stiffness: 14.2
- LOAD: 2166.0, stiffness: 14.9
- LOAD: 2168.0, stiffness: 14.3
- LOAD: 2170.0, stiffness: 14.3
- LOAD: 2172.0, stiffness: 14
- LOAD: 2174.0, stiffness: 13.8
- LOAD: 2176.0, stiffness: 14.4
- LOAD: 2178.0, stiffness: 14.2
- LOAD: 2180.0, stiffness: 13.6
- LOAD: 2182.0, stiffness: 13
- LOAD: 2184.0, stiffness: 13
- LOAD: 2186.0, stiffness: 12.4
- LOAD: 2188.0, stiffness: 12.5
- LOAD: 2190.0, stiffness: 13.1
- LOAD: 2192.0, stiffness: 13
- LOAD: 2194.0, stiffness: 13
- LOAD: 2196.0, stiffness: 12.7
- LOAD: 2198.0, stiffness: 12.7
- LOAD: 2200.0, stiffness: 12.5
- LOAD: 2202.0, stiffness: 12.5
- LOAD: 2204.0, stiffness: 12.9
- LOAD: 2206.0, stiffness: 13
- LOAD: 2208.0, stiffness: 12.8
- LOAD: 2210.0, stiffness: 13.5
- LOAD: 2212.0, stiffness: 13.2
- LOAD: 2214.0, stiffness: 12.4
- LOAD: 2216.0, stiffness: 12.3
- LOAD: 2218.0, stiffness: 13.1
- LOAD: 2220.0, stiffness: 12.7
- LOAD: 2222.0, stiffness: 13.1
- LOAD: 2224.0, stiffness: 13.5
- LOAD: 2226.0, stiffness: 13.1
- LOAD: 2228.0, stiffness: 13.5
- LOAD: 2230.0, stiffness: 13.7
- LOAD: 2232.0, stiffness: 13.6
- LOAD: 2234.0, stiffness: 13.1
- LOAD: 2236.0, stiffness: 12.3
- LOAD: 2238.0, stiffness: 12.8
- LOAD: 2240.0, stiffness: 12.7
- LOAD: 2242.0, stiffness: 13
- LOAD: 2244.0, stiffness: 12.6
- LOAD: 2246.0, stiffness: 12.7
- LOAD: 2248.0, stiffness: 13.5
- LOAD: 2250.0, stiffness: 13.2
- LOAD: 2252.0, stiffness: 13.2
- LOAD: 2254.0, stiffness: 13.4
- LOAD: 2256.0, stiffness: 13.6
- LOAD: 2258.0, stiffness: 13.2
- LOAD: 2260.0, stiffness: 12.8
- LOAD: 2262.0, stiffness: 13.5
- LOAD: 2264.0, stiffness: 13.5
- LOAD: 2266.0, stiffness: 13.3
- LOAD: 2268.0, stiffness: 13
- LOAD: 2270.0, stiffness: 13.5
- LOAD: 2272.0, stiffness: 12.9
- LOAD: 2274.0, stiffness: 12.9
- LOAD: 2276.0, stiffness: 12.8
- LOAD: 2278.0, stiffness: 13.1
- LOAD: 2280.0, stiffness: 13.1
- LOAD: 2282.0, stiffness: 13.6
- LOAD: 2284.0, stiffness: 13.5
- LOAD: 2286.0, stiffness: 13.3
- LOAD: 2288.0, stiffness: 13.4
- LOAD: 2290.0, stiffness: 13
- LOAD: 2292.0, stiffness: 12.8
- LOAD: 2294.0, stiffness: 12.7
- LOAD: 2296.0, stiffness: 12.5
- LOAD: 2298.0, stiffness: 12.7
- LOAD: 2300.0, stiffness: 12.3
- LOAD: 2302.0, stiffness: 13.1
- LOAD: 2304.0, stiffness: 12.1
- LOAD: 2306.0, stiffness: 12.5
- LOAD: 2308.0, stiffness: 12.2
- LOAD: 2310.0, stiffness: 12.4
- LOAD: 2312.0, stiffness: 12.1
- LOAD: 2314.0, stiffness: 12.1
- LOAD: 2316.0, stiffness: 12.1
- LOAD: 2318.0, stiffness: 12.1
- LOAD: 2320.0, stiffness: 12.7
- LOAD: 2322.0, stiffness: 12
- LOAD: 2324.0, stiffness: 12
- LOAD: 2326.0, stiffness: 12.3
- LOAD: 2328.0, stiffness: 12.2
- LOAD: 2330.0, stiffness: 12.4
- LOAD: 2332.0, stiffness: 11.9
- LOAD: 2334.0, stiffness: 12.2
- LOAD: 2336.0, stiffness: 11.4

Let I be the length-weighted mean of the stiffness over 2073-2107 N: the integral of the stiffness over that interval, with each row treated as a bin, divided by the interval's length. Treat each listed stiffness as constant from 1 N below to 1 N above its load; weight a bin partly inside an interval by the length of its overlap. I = 14.2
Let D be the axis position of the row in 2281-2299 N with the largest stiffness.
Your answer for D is 2282.0 N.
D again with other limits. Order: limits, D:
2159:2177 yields 2166.0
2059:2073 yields 2064.0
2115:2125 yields 2124.0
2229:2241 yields 2230.0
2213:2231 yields 2230.0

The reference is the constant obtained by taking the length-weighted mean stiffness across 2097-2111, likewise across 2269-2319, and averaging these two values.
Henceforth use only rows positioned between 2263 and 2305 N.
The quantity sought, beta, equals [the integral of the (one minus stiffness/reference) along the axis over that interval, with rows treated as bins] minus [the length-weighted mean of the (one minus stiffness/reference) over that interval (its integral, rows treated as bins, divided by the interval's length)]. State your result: 0.2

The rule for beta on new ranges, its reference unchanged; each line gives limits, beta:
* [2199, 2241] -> 0.3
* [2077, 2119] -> -1.7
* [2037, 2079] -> -5.6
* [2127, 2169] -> -4.6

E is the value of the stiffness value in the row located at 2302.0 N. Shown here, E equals 13.1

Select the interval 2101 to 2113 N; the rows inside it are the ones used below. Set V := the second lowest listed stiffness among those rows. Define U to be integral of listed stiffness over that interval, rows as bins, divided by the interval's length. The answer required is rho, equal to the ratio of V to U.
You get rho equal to 0.974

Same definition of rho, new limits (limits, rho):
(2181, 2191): 0.977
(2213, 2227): 0.962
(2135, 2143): 0.990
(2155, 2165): 0.971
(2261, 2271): 0.996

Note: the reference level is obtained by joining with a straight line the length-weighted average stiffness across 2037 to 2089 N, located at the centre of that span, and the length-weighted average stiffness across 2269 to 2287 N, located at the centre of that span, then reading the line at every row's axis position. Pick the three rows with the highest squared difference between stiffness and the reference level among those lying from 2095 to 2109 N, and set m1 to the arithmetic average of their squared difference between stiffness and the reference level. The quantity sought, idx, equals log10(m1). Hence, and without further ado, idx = 0.30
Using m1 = 2.0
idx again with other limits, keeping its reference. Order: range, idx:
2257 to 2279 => -0.74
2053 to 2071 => -0.20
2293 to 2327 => -0.12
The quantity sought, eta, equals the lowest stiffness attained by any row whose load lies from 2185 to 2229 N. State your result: 12.3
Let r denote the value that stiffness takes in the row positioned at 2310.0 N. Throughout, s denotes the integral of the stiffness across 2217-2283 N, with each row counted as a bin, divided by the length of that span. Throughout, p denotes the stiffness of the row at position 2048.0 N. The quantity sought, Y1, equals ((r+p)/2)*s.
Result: 183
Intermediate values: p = 15.5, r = 12.4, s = 13.1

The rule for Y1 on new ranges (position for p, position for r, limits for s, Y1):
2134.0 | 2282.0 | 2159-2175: 196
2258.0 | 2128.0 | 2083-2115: 175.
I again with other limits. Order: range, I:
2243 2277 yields 13.2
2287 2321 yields 12.5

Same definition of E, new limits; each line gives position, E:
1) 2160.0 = 14.7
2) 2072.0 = 14.4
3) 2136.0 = 14.2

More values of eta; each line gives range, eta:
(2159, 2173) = 14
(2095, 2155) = 11.4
